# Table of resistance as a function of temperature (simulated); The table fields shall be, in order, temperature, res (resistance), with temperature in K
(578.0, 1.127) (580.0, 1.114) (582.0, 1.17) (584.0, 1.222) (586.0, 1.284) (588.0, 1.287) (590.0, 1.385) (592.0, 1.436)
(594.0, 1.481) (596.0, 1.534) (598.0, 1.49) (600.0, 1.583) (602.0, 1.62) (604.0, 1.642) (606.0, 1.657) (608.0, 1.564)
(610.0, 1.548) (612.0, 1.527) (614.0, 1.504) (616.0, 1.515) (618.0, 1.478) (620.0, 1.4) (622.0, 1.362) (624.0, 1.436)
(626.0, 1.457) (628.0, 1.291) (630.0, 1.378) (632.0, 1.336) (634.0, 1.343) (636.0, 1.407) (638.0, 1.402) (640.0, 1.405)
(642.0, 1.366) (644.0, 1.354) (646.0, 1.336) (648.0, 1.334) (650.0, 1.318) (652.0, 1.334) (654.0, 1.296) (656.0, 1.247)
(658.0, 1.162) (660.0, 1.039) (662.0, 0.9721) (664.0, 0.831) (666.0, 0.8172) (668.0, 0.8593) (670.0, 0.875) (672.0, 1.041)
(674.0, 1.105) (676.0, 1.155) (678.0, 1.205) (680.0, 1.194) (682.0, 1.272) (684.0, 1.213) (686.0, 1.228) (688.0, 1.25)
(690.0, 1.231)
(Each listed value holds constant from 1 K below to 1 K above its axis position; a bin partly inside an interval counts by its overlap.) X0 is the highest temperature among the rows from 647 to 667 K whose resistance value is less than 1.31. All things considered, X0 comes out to 666.0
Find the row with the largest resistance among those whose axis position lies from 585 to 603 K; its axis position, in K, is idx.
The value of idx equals 602.0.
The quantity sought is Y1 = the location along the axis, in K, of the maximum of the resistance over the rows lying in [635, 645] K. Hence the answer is 636.0 K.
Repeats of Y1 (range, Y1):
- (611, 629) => 612.0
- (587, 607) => 606.0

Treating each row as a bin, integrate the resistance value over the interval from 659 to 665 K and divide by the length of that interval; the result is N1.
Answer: 0.95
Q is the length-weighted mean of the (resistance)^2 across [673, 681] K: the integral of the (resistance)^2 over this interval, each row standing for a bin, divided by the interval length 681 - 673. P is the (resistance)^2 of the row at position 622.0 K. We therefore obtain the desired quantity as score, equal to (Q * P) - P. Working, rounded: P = 1.9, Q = 1.36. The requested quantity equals 0.7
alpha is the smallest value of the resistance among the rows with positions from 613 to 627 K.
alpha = 1.362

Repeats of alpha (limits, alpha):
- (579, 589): 1.114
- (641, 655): 1.296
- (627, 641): 1.291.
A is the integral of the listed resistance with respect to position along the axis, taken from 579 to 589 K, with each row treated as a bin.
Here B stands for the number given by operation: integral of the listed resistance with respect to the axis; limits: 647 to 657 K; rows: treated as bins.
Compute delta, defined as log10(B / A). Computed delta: 0.031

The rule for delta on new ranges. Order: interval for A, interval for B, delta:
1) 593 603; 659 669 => -0.232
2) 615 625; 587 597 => -0.004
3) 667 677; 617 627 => 0.151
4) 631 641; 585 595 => -0.001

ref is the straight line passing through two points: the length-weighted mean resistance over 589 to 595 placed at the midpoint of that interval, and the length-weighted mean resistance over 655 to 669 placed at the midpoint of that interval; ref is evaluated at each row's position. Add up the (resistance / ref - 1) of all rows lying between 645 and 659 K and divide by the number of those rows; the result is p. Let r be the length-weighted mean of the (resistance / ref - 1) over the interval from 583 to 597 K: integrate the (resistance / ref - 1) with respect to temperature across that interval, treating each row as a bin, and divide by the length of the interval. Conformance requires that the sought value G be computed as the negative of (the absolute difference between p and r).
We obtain -0.27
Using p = 0.22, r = -0.05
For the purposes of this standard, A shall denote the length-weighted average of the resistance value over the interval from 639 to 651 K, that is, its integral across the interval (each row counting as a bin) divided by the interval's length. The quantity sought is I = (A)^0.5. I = 1.16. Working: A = 1.35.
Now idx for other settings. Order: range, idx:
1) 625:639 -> 626.0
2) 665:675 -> 674.0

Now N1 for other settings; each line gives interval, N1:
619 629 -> 1.39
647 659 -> 1.28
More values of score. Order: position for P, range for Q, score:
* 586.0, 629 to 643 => 1.5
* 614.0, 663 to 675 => -0.3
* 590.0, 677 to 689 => 1.0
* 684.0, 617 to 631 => 1.4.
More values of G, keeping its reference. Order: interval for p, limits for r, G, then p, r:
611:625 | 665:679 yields -0.06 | 0.15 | 0.09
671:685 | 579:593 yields -0.45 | 0.32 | -0.14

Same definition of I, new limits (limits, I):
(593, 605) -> 1.25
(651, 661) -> 1.10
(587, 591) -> 1.16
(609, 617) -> 1.23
